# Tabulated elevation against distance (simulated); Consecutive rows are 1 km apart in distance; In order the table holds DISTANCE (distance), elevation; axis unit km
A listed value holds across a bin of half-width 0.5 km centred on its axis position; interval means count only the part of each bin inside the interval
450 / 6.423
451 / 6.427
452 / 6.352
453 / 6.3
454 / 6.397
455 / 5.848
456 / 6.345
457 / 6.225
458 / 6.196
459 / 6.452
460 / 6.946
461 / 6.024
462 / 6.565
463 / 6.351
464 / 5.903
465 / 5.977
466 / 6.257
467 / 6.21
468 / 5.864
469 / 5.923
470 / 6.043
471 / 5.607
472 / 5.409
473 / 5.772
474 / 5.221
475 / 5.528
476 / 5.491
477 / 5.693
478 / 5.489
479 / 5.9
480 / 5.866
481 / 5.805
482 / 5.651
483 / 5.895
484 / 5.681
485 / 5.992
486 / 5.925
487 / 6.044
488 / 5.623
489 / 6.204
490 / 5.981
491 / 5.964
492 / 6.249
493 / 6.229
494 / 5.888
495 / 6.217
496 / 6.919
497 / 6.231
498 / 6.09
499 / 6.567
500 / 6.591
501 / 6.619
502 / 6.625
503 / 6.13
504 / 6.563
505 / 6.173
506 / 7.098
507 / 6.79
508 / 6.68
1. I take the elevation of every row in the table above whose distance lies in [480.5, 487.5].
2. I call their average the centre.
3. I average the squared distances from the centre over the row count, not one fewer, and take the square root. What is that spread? 0.14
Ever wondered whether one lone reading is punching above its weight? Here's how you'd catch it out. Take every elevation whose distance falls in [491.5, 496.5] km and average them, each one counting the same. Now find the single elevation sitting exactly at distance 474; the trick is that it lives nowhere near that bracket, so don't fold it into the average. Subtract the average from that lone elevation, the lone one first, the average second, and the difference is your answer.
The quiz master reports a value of -1.1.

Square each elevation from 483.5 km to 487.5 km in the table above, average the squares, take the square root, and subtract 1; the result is 4.9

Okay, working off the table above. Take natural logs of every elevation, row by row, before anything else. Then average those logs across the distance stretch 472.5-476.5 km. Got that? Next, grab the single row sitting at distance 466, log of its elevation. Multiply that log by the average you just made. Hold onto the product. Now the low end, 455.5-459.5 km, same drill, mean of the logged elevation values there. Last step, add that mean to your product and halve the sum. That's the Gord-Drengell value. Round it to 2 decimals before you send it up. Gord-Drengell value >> 2.48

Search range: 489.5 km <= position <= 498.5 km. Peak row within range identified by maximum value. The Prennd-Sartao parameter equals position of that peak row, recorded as 496 km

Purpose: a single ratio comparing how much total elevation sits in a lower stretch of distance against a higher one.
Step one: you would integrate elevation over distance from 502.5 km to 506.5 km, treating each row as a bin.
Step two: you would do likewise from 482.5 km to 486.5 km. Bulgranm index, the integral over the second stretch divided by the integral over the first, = 0.90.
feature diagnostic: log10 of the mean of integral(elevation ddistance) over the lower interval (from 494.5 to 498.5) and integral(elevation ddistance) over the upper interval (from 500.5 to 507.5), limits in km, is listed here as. 1.55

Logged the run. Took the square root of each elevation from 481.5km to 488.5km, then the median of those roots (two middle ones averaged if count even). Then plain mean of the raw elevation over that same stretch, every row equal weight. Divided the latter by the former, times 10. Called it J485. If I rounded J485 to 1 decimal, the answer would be 24.0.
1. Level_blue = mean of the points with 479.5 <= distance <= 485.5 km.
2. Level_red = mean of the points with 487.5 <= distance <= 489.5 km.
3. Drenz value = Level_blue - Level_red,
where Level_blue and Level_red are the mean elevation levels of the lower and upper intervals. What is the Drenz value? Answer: -0.10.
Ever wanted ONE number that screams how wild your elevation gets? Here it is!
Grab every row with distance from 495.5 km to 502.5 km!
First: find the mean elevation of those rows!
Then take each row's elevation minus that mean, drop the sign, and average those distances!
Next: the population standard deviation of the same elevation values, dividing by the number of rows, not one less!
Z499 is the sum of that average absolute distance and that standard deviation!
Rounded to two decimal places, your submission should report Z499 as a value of 0.46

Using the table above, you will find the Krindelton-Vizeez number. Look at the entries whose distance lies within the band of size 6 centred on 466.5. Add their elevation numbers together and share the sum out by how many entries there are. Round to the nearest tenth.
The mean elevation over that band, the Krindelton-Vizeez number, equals 6.0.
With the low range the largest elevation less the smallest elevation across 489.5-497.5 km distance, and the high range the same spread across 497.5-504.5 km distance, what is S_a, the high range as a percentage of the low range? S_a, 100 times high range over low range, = 52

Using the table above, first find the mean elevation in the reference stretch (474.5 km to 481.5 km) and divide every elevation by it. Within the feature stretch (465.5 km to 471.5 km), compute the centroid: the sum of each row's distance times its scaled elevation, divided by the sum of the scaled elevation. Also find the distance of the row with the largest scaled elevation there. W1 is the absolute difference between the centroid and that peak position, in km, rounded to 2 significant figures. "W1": 2.4 km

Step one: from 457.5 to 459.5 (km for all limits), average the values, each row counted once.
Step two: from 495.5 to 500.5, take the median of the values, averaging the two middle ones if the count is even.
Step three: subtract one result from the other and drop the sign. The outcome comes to 0.24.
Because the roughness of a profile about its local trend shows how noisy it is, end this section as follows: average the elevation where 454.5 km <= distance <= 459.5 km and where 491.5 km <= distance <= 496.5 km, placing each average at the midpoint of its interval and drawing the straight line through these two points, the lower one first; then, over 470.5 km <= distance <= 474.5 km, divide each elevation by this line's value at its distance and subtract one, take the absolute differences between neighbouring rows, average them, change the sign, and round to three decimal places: -0.059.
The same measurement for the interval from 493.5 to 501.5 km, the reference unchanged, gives -0.054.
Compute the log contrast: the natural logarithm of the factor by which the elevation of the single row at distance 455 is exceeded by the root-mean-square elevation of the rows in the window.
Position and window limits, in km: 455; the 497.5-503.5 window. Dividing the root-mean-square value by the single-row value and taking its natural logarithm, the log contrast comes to 0.10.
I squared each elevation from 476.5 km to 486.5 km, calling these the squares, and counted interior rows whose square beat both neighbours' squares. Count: 3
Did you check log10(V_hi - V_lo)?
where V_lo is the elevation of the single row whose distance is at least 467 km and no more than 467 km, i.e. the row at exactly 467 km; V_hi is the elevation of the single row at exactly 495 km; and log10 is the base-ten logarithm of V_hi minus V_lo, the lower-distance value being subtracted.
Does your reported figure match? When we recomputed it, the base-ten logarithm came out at -2.15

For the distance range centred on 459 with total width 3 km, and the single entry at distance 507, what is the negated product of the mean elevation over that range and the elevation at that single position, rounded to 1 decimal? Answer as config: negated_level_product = -44.3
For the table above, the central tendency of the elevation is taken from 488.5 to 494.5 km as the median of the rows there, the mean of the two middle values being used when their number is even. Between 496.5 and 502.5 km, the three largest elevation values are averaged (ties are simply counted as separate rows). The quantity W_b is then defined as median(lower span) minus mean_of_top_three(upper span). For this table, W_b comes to -0.52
